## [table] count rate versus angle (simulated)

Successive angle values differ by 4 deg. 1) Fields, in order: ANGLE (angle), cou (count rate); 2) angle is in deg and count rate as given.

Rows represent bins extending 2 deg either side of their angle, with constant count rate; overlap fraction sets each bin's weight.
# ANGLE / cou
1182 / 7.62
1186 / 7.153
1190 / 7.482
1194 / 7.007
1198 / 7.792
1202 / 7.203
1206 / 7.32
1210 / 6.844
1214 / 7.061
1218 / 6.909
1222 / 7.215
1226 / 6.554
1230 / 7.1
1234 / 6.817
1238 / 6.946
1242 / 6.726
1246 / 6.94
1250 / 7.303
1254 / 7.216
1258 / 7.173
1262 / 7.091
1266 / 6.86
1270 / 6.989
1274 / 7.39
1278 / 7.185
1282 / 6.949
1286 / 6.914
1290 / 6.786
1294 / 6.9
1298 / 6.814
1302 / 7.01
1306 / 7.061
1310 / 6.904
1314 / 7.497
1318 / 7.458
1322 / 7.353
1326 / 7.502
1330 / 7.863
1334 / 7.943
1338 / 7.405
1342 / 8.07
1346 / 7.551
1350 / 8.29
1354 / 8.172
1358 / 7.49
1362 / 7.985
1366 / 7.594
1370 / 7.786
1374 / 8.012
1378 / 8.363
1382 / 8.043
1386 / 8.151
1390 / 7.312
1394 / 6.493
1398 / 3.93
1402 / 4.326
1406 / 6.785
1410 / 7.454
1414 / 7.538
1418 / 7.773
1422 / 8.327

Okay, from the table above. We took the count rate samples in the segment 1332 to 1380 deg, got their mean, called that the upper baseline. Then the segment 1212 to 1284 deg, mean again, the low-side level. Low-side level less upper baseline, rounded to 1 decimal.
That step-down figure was -0.9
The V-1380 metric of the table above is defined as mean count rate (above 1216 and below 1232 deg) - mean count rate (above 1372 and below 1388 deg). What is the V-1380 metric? -1.2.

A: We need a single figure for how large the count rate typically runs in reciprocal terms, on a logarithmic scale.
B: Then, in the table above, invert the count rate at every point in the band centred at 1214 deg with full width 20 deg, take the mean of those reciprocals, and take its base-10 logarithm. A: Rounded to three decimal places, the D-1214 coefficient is -0.849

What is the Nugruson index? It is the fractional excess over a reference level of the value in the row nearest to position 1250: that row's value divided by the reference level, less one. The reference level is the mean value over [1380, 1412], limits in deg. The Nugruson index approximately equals 0.11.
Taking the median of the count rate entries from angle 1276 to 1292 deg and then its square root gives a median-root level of 2.63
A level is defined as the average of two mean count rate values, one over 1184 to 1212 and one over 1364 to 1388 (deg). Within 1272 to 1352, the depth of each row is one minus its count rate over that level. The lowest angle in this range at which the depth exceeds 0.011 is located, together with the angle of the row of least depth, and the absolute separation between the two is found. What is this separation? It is 76 deg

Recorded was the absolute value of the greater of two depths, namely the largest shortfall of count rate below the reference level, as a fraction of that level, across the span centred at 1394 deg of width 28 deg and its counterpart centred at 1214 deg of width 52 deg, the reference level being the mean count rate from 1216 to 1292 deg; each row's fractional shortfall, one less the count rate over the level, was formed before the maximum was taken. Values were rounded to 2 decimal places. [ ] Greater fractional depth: 0.44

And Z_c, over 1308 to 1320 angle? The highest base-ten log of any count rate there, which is 0.875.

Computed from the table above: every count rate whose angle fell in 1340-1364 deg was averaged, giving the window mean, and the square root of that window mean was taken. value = 2.82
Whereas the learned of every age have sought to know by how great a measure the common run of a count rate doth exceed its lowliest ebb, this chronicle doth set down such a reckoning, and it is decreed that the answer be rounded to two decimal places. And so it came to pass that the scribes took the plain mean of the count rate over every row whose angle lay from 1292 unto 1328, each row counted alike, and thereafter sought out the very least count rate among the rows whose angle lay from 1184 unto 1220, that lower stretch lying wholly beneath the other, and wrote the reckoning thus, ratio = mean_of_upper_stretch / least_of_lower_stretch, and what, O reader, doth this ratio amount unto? 1.05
